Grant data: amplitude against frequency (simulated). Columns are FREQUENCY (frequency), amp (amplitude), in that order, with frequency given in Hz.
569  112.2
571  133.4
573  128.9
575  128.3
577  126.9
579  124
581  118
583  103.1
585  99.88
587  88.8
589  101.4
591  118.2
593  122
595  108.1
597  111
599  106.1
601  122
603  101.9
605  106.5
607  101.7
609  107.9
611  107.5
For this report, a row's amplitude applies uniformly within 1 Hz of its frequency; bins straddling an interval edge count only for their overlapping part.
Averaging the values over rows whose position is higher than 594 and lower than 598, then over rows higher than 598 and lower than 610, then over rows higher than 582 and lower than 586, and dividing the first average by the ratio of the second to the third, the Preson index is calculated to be 103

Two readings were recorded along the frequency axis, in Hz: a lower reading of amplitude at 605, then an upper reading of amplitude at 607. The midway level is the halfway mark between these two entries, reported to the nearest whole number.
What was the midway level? 104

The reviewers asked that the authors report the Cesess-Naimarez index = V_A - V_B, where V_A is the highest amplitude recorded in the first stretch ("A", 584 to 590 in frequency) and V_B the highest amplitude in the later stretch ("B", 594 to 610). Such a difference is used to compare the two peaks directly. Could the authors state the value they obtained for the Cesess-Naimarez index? -20.6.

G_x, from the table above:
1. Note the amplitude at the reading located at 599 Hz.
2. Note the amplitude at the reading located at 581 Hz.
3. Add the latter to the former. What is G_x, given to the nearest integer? 224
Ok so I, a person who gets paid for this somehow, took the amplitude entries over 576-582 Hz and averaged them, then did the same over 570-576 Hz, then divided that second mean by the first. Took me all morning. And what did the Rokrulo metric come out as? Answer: 1.06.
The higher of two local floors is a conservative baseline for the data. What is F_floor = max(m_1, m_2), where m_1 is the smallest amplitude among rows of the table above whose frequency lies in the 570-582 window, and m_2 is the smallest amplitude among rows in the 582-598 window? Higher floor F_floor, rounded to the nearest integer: 118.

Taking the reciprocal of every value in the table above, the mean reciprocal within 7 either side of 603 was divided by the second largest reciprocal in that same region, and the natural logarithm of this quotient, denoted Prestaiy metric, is -0.06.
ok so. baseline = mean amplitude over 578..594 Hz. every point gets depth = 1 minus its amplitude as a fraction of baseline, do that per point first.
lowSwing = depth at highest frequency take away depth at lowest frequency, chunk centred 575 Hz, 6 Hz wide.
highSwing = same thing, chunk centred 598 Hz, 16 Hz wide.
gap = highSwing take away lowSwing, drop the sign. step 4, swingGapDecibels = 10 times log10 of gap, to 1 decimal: -10.5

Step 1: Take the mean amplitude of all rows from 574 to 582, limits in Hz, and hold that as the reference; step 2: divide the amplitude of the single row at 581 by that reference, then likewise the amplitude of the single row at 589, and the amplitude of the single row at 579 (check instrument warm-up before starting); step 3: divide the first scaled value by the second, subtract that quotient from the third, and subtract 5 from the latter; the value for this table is -5.17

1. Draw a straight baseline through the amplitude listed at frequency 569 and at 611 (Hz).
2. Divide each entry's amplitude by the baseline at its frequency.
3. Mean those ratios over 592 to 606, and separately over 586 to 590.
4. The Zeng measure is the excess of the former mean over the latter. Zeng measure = 0.16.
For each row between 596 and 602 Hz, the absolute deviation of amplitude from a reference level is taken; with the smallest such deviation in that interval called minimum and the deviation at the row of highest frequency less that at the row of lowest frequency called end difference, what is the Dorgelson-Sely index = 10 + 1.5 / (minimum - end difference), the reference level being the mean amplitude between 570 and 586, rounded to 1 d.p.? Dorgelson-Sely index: 10.2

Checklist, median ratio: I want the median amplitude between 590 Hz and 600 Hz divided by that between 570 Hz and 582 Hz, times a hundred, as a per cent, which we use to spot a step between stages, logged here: 87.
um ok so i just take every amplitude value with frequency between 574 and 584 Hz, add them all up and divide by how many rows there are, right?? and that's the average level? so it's 120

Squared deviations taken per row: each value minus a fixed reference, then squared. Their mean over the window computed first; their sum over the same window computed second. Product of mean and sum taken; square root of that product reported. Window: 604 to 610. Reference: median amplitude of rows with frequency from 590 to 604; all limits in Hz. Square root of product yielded 67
